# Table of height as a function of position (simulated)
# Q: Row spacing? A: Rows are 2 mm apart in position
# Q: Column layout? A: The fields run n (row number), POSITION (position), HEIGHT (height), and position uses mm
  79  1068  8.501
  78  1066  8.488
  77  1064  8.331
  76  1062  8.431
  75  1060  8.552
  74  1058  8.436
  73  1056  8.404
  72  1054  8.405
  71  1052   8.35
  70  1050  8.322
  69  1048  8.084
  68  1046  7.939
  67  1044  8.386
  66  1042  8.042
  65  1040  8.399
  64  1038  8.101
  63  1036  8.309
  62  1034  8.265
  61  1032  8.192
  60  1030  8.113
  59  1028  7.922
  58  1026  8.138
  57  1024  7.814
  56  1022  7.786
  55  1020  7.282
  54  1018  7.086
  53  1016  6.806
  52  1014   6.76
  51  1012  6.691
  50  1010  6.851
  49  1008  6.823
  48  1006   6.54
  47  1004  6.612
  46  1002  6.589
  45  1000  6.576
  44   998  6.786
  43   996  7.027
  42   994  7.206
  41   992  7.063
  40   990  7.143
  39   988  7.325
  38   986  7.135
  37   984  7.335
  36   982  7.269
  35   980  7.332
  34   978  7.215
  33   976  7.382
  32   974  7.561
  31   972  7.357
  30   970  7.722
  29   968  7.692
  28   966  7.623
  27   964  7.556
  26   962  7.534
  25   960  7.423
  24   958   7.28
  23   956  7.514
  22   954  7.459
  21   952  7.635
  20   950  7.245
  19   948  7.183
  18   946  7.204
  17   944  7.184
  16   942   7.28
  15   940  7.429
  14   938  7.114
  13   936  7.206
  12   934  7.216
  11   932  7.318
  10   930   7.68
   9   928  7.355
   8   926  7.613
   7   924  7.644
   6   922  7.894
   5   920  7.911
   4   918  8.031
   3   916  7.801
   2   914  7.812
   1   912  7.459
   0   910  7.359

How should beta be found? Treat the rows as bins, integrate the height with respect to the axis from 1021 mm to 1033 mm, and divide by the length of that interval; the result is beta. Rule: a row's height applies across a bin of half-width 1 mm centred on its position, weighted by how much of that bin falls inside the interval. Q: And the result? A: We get 8.0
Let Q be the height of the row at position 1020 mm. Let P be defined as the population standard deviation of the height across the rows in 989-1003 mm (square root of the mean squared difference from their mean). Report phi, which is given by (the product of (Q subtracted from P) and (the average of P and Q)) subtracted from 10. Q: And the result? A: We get 36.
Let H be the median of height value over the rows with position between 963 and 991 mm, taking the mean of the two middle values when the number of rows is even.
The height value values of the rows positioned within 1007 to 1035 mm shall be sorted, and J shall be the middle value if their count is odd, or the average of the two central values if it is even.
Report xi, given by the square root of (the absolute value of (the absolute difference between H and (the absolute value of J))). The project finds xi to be 0.43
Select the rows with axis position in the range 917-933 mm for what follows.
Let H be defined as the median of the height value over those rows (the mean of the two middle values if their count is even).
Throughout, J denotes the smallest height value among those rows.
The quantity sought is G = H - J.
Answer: 0.34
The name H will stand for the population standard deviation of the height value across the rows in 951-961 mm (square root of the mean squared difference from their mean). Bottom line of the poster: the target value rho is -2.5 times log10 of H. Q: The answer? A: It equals 2.34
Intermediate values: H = 0.12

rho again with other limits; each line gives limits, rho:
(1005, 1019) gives 2.03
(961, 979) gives 2.01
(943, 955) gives 1.92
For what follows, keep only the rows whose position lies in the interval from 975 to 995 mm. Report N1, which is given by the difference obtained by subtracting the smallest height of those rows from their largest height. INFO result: 0.32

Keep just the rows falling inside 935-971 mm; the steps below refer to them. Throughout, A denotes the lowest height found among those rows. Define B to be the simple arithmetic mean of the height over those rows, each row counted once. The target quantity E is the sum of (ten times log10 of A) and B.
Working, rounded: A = 7.114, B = 7.4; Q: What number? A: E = 15.9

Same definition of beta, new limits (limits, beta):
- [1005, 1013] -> 6.7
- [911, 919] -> 7.8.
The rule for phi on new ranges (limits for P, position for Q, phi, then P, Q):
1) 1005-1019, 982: 36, 0.154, 7.269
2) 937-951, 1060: 47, 0.093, 8.552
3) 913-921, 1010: 33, 0.093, 6.851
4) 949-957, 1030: 43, 0.141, 8.113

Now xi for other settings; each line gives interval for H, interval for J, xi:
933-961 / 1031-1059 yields 1.03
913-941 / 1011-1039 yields 0.49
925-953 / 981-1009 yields 0.47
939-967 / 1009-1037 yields 0.61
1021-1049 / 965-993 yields 0.88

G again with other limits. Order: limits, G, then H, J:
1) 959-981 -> 0.32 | 7.5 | 7.215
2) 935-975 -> 0.31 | 7.4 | 7.114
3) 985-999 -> 0.35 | 7.1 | 6.786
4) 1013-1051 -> 1.32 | 8.1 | 6.76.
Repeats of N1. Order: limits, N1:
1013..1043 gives 1.64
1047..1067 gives 0.47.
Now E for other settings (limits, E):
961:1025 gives 15.3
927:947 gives 15.8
